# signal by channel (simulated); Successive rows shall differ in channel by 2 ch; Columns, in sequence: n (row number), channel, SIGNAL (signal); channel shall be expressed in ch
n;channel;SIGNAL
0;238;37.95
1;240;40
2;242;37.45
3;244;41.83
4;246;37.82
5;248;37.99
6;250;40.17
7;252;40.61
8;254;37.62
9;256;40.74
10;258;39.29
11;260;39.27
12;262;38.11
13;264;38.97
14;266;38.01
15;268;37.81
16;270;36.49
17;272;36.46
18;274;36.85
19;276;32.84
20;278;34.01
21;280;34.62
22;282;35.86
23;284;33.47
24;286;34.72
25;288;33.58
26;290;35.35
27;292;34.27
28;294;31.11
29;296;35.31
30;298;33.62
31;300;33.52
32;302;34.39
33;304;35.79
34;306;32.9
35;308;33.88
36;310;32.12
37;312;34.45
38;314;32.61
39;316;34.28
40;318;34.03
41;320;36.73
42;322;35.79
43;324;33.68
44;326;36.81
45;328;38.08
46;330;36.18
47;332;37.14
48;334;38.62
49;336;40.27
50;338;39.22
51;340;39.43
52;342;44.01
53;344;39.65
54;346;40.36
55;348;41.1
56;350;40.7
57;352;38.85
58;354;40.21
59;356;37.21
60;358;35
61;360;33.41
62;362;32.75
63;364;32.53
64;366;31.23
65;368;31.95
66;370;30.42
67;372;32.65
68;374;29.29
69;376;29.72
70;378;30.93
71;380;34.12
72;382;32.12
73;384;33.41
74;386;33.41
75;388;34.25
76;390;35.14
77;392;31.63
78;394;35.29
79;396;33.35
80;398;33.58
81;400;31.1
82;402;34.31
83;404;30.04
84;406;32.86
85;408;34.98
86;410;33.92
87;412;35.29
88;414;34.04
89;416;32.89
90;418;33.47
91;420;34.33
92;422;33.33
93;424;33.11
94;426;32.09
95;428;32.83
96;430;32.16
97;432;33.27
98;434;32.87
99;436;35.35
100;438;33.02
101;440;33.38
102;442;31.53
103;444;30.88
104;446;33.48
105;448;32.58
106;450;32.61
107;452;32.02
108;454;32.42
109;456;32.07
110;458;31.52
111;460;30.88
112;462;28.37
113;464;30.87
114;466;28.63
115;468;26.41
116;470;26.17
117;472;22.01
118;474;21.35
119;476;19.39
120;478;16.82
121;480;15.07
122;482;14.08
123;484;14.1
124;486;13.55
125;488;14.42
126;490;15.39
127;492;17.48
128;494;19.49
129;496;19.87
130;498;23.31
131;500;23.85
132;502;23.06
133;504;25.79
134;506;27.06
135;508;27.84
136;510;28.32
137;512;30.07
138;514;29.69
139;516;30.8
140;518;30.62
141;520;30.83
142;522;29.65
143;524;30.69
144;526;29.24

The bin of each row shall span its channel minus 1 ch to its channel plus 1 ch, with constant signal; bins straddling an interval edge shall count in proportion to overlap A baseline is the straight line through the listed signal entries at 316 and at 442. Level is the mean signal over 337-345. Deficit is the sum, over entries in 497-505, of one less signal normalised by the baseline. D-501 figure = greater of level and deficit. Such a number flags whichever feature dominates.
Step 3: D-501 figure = 40.6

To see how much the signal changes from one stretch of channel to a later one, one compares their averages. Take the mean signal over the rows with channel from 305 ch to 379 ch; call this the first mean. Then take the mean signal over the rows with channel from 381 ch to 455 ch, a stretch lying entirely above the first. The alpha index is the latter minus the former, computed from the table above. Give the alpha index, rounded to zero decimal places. -2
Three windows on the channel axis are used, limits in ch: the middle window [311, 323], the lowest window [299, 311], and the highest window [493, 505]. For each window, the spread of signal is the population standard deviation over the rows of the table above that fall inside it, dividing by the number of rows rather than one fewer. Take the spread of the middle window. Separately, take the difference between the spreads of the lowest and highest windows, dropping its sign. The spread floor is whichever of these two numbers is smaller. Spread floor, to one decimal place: 1.1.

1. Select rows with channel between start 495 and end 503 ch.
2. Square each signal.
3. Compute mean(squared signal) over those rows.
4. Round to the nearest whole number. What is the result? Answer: 510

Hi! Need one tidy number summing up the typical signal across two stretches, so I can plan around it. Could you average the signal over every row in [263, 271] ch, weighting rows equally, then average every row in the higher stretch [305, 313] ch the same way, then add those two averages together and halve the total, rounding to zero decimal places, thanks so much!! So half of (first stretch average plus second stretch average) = 36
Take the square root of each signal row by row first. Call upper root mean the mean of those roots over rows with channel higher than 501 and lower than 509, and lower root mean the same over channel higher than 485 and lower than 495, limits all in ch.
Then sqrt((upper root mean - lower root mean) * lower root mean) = 2.1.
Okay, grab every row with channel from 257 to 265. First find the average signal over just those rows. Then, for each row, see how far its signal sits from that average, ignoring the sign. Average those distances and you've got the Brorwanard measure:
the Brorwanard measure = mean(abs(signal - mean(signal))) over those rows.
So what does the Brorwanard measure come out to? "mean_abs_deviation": 0.40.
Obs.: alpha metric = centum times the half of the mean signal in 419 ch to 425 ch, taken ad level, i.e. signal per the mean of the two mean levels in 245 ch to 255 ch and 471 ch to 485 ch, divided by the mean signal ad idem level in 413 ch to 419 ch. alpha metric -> 50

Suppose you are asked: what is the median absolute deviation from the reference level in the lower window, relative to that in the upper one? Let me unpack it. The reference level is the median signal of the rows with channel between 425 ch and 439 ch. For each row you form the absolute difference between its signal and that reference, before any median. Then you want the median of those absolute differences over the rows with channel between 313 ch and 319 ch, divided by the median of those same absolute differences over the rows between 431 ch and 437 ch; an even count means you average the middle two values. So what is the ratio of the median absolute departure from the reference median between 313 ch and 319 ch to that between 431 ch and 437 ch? 3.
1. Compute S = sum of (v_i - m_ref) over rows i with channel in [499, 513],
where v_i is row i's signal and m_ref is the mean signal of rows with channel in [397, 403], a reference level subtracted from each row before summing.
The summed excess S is -45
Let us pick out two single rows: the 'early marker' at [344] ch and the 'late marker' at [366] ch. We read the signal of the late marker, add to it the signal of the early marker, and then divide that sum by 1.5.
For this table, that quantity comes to 47.3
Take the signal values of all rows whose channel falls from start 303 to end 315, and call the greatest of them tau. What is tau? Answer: 35.79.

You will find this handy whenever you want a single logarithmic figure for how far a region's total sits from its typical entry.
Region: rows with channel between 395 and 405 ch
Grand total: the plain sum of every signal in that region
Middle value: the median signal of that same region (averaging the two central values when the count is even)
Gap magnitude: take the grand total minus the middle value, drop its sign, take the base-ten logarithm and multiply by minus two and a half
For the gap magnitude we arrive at -5.3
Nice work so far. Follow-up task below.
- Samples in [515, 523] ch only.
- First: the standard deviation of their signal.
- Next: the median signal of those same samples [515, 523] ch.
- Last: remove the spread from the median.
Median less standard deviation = 30.2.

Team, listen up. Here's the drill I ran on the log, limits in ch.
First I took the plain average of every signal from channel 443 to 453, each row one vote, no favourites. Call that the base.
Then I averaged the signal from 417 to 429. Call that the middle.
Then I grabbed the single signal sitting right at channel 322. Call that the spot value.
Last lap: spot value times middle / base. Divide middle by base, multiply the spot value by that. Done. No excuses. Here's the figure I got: 37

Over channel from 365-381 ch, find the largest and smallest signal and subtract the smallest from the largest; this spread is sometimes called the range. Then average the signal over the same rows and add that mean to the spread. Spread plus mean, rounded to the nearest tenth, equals 36.1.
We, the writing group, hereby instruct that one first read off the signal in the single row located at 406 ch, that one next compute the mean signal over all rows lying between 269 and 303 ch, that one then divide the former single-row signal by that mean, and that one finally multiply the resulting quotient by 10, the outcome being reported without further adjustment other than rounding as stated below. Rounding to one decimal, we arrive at 9.5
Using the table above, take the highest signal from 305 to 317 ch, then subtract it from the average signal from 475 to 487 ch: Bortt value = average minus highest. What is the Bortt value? -19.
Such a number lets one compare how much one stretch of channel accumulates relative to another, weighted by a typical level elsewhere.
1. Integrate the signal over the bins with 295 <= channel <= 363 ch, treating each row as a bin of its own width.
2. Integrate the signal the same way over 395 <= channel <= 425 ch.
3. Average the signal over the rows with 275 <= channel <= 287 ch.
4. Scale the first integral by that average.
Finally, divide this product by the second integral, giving 85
